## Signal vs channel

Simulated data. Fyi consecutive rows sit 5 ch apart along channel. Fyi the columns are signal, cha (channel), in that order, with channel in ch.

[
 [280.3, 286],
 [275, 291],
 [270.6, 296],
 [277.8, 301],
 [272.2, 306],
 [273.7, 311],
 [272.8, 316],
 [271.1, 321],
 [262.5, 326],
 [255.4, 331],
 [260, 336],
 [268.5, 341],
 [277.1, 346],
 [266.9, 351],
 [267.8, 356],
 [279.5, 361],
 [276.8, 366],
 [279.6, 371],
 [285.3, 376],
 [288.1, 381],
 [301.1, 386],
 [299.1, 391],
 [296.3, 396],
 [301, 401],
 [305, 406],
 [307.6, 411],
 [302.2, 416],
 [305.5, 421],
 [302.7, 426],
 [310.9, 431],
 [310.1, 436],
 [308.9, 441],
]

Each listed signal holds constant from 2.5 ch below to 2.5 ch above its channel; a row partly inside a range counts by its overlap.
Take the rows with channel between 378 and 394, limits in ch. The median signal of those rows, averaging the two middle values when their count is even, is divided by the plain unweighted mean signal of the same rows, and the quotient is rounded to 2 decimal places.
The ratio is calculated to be 1.01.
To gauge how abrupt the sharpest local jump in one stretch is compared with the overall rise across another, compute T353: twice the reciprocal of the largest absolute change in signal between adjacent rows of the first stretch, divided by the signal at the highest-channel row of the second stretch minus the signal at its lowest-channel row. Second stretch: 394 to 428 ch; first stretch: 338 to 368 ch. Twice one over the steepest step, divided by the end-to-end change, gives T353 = 0.027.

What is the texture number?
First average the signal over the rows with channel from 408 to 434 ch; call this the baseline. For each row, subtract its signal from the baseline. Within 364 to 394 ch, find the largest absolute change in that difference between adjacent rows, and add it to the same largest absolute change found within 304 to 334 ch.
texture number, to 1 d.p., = 21.6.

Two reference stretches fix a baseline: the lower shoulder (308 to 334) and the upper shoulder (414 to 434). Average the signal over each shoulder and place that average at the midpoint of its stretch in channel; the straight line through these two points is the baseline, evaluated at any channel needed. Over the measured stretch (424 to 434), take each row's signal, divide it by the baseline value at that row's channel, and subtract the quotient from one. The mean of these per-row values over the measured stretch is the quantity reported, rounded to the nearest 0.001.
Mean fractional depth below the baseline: 0.001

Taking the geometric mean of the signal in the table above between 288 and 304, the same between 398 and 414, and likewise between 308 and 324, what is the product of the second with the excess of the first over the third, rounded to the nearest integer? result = 585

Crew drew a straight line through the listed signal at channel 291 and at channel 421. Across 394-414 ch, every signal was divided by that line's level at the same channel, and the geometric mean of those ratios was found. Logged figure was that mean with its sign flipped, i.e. -1.00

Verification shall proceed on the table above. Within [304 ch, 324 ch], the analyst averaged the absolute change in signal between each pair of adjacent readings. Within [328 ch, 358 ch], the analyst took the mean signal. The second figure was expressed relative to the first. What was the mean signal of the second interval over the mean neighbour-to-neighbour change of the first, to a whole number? 195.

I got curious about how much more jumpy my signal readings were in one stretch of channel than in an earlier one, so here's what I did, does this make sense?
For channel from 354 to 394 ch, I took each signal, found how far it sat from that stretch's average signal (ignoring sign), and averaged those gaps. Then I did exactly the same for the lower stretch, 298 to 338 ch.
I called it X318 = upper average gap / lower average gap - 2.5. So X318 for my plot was -1.2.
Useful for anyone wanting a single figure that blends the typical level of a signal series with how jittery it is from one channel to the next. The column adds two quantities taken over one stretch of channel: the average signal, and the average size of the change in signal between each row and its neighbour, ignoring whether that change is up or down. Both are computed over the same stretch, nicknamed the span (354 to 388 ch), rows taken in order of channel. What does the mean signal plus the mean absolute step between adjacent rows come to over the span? 289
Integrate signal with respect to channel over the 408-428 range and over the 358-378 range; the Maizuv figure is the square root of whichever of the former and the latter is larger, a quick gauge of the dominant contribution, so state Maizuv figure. 78.0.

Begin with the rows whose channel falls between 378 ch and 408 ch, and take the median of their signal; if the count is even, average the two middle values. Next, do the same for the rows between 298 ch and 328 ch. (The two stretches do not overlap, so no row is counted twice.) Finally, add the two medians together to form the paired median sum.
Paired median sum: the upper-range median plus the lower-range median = 573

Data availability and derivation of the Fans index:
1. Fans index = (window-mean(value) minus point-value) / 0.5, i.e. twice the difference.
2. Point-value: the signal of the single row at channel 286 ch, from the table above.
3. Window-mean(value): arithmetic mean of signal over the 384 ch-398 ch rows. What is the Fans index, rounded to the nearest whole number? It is 37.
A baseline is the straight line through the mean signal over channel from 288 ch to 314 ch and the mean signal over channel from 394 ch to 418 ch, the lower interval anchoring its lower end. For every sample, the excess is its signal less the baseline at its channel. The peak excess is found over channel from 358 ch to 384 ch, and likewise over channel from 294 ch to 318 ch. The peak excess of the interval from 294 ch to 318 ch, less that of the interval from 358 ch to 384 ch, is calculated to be 11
